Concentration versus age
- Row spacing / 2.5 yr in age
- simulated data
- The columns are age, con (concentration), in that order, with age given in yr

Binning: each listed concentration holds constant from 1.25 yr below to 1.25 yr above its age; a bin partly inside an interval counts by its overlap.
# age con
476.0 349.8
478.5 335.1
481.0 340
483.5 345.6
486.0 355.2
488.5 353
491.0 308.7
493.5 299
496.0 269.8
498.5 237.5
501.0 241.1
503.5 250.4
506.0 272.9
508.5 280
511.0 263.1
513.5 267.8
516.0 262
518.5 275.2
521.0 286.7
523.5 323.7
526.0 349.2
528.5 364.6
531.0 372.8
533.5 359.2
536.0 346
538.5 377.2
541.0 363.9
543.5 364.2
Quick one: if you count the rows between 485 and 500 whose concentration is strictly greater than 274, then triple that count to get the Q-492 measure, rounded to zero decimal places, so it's 12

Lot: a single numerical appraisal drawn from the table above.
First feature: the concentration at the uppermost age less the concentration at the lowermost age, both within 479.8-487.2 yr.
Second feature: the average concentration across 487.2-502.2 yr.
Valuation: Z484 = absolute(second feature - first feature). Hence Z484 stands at 270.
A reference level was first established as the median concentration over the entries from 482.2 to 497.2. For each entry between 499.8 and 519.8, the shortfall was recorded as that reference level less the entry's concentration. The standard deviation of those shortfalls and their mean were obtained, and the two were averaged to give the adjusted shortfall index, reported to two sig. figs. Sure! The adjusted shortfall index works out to 38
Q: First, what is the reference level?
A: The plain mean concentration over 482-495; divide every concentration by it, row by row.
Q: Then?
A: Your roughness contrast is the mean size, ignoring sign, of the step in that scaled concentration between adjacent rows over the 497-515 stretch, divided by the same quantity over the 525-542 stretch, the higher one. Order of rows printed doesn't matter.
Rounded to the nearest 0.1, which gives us 0.7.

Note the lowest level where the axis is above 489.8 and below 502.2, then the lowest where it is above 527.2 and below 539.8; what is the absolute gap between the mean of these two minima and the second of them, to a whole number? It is 54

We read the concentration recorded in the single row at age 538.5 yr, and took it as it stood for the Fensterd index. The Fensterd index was 377.2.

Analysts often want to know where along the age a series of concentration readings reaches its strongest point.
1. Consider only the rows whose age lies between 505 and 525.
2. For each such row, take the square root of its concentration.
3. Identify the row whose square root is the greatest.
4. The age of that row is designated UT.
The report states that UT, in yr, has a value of 523.5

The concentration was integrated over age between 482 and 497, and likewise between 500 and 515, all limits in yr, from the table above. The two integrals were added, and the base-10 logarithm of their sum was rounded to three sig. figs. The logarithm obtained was 3.94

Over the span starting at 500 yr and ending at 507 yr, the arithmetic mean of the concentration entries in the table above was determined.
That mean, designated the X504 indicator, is 255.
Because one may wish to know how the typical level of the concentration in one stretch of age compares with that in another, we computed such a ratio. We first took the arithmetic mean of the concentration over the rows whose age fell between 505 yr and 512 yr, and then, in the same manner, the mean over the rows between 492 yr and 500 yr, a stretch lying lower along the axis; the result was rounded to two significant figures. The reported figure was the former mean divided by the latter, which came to 1.0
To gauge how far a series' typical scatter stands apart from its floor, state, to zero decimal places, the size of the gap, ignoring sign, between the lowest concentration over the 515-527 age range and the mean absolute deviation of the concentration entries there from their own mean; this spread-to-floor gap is 232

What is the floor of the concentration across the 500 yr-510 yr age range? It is 241.1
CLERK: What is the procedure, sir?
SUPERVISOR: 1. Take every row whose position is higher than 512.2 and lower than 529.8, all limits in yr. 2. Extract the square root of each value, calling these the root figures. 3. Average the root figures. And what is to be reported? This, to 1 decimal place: 17.4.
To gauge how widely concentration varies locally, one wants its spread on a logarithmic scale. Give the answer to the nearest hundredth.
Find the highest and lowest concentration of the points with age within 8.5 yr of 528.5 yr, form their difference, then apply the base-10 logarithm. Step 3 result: 1.94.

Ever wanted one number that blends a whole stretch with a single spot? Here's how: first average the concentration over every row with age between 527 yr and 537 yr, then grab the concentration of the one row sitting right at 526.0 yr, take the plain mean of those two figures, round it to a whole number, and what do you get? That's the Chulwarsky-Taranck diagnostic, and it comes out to 355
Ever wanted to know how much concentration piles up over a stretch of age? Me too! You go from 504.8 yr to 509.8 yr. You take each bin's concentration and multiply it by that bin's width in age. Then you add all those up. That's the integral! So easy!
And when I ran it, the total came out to 1382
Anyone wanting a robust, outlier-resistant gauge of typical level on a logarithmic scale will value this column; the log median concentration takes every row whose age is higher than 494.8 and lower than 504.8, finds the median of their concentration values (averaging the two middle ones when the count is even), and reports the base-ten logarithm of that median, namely 2.39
